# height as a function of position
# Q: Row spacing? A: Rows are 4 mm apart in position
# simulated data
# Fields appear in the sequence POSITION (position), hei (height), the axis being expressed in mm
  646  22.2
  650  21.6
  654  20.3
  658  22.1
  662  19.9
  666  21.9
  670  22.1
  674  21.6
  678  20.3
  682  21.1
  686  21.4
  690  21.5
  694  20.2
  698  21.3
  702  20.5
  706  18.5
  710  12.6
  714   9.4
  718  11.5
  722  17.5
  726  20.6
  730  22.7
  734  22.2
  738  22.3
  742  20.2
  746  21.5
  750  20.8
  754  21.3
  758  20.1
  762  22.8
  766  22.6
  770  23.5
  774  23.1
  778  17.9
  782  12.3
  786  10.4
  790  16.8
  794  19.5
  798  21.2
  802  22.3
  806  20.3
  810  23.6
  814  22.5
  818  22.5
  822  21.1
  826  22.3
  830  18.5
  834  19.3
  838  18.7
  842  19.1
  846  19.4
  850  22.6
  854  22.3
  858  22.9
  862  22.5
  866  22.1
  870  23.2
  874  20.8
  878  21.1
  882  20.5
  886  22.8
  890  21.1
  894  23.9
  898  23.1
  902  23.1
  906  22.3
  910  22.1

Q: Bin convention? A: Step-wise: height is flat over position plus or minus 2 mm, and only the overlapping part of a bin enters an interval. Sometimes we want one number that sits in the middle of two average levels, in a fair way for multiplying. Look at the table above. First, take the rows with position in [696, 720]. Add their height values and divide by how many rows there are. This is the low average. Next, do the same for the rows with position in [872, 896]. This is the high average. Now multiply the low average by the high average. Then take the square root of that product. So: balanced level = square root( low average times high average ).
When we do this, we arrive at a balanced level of 18.4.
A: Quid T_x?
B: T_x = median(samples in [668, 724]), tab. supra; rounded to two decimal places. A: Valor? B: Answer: 20.40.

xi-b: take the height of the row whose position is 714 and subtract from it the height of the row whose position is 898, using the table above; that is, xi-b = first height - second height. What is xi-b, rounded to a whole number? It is -14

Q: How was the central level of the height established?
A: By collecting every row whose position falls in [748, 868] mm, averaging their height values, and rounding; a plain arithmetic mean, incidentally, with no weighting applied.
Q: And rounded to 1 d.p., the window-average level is 20.5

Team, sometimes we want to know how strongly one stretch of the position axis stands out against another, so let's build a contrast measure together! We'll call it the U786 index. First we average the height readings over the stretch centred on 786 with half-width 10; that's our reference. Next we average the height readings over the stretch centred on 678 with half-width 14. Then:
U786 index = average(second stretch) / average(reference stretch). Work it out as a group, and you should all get 1.39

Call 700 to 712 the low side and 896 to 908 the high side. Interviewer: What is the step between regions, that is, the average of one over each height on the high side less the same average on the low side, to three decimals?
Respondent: -0.017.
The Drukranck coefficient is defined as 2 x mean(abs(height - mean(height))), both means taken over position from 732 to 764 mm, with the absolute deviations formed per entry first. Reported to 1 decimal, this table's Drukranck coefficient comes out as 1.6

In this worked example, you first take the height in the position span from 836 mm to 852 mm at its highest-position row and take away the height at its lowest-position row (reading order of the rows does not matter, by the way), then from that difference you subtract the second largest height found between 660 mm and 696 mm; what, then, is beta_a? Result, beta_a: -18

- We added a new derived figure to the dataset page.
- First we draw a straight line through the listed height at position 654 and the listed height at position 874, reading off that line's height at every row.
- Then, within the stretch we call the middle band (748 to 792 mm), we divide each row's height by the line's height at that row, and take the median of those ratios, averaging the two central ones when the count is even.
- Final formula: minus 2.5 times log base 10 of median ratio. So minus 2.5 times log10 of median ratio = -0.01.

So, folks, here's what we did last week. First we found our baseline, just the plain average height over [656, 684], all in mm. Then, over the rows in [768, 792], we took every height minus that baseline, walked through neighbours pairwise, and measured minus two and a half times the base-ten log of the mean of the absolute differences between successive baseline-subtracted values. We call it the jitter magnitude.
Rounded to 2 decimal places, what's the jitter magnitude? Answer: -1.48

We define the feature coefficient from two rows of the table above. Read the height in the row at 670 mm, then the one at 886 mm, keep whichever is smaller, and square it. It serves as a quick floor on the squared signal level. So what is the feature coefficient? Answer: 488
